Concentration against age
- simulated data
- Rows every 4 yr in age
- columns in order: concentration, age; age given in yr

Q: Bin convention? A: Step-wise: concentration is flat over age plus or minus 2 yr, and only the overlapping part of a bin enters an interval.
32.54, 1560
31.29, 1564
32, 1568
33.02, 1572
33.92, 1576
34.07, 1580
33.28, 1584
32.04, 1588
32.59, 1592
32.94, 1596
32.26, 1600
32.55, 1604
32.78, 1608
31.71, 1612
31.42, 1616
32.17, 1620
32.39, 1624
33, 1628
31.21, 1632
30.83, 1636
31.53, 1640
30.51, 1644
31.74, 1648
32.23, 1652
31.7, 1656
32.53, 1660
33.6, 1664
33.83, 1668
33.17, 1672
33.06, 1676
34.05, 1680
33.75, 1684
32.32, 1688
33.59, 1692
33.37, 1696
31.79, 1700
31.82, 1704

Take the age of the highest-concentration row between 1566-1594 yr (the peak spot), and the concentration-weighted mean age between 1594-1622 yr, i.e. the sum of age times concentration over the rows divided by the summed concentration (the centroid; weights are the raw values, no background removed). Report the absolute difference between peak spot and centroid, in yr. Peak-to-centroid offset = 27.9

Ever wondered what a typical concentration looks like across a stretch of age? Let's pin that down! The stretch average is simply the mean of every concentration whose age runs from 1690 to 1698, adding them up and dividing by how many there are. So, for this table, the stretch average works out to 33.5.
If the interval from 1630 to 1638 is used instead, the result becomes 31.0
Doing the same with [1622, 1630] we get 32.7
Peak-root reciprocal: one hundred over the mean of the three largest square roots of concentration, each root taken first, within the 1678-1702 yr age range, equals 17.2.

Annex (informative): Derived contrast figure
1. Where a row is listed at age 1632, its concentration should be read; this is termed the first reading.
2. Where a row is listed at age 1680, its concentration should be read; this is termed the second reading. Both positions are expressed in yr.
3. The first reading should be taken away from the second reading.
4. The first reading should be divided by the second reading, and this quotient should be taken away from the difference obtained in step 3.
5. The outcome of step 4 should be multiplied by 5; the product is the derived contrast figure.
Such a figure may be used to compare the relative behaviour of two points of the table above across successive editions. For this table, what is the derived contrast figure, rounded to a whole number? 10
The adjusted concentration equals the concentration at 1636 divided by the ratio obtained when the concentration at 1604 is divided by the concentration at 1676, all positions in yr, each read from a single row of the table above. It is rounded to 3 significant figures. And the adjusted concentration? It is 31.3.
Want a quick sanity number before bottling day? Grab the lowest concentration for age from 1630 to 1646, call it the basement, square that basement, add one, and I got 932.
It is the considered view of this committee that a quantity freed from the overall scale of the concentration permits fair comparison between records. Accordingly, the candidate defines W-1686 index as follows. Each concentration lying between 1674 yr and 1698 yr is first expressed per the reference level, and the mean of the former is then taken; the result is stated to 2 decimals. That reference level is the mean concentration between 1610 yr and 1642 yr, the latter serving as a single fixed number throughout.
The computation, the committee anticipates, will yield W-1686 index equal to 1.05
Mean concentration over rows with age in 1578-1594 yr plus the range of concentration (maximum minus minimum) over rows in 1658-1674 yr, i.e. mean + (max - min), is 34.3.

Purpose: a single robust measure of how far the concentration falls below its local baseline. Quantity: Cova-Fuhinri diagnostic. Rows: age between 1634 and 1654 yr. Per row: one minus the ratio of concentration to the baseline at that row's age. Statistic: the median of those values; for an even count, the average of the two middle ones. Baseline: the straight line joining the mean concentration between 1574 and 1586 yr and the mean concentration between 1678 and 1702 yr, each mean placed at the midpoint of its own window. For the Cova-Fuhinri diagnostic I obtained 0.057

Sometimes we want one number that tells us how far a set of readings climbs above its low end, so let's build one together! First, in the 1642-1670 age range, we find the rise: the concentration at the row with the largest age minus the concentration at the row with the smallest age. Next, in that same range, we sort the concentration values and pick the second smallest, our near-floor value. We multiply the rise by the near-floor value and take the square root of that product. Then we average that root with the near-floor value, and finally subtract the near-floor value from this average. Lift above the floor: -10.7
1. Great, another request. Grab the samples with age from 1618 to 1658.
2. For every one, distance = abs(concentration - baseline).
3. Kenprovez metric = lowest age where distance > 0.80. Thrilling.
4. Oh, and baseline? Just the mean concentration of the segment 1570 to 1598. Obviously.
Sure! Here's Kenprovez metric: 1620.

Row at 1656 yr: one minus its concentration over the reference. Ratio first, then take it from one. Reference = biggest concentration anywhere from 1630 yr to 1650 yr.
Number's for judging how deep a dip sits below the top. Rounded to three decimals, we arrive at 0.001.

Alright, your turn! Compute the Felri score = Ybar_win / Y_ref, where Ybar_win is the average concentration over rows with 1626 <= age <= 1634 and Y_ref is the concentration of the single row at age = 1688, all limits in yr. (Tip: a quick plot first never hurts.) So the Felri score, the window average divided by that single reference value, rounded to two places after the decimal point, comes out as 0.99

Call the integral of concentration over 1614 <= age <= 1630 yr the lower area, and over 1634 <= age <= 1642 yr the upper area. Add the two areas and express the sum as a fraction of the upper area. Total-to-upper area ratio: 3.1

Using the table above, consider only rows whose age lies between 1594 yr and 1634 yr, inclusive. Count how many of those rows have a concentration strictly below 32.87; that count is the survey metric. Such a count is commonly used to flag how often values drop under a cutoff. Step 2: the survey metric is 8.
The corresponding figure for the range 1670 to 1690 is 1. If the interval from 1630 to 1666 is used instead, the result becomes 8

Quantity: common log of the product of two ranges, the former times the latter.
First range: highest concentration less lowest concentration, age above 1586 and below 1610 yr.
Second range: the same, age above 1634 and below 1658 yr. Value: 0.19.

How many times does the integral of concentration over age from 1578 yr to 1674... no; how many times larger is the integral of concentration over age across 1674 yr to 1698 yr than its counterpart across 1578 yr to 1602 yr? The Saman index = 1.02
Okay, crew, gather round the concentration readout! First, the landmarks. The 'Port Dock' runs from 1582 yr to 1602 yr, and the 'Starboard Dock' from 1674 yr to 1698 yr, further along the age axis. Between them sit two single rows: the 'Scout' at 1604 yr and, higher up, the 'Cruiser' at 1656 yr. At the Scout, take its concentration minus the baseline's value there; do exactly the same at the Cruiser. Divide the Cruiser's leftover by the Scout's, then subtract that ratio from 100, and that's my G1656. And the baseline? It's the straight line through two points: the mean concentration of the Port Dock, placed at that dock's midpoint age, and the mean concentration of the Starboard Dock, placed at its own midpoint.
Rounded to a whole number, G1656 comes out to 91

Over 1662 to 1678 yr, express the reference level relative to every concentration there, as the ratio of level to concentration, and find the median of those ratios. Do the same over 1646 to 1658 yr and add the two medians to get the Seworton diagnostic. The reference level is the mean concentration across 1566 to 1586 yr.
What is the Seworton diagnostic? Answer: 2.044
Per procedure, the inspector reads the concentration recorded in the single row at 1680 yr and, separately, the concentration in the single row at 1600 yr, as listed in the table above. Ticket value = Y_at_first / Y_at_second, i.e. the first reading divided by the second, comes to 1.06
